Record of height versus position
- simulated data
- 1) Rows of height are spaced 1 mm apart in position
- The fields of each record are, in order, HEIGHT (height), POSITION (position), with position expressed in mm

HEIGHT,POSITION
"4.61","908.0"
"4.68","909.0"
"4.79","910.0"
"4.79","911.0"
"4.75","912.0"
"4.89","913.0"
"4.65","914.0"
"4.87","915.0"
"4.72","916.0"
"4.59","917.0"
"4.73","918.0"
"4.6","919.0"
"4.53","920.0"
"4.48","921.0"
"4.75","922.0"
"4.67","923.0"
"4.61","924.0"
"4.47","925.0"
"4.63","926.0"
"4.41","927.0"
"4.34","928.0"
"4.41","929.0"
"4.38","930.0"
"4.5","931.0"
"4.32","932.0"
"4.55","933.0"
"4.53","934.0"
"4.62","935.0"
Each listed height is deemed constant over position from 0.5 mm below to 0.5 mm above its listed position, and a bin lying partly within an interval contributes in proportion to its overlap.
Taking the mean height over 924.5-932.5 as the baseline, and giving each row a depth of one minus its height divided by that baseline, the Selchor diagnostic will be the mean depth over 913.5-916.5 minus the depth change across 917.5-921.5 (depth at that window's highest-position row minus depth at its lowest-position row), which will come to -0.127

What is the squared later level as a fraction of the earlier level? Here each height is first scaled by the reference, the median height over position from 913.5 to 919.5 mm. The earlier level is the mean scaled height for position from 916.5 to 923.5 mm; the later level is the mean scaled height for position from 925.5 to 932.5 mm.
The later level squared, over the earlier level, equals 0.905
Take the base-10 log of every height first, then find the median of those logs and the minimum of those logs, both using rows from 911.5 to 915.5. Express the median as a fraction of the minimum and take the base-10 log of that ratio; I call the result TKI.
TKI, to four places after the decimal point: 0.0094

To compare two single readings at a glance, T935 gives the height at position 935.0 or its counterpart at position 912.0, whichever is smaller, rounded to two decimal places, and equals 4.62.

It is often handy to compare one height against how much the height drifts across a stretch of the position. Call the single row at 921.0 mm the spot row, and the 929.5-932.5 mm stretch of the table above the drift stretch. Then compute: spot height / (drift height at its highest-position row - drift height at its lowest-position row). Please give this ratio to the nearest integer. -75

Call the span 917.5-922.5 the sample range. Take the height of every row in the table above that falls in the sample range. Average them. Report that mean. 4.62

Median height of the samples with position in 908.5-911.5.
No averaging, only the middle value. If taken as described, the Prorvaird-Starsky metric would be 4.8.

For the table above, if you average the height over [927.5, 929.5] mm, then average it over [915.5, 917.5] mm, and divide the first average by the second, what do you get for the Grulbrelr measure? 0.94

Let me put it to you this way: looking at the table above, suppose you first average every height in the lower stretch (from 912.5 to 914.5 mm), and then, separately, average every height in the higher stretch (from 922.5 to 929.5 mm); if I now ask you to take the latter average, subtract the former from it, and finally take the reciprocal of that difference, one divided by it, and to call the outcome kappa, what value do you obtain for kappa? -3.8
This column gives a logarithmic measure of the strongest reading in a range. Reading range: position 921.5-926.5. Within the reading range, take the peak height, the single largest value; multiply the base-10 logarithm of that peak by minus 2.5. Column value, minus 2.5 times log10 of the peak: -1.69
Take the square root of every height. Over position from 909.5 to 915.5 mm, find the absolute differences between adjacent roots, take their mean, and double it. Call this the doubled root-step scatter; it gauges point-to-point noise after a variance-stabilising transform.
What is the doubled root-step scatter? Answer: 0.059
